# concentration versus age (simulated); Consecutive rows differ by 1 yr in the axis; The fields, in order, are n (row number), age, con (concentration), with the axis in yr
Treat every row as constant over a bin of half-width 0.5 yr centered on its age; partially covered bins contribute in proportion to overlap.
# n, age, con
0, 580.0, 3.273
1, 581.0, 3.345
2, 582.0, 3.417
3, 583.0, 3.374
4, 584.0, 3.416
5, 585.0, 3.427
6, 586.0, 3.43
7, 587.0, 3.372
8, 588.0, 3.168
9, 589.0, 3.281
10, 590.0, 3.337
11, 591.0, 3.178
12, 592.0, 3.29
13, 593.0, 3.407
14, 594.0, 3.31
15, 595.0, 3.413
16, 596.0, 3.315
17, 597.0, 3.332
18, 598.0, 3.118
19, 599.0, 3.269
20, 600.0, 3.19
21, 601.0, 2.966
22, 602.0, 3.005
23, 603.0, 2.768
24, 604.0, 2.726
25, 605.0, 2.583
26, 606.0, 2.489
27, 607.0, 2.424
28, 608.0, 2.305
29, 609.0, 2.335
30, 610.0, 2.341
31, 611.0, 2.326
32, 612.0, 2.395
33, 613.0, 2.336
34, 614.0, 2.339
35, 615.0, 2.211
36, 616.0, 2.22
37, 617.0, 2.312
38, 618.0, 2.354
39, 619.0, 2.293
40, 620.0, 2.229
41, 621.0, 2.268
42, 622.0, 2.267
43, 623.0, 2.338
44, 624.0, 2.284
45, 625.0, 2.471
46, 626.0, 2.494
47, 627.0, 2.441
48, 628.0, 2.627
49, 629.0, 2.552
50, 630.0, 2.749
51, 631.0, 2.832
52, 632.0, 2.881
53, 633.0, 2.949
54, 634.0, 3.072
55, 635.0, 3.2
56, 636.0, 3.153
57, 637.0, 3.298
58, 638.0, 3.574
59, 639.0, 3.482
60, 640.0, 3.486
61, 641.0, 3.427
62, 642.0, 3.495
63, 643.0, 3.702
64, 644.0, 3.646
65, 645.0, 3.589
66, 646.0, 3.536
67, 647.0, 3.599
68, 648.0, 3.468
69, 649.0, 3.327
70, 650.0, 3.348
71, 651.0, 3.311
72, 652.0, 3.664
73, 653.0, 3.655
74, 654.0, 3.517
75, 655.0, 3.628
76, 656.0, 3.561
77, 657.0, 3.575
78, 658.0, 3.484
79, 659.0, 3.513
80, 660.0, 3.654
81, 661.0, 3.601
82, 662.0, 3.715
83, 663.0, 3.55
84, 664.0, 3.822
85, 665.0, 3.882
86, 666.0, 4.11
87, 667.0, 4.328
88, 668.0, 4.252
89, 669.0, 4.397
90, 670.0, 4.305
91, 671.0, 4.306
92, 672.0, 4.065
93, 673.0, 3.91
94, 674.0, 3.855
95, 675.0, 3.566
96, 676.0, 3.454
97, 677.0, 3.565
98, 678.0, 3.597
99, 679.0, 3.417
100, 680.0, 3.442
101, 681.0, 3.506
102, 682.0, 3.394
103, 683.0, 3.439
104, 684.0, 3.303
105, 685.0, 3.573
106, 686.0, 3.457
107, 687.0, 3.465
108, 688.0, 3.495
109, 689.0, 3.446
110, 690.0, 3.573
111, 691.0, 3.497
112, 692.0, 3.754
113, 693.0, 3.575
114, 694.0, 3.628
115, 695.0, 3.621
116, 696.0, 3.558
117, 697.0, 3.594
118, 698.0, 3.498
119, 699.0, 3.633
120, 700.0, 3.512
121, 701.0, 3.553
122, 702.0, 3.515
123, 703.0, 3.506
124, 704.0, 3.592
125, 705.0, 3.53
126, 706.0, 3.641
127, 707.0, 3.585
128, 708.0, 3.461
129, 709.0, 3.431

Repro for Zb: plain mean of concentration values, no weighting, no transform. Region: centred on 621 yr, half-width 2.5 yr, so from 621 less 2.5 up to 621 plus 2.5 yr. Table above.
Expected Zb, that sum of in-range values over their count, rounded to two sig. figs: 2.3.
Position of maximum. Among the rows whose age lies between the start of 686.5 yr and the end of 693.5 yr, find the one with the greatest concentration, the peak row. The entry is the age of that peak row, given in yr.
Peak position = 692.0 yr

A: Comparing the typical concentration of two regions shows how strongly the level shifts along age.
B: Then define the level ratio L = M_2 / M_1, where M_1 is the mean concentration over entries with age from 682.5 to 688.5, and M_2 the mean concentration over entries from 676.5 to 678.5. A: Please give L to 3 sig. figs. 1.04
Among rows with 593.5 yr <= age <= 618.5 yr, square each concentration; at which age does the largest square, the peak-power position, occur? 595.0 yr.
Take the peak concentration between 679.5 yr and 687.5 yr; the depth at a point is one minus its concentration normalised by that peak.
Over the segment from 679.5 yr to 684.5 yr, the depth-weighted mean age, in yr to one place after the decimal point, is 682.4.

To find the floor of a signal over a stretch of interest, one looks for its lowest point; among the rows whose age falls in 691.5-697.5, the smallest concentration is 3.558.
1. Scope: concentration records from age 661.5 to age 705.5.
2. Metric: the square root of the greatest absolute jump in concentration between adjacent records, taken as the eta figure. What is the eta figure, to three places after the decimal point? 0.538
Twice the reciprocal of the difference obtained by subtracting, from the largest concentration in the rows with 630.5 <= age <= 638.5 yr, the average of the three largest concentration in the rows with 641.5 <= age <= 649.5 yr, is -27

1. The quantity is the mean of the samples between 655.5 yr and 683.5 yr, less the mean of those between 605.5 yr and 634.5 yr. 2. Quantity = 1.3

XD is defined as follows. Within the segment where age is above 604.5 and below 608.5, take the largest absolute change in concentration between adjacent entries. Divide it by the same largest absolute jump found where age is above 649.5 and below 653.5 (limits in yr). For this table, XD 0.34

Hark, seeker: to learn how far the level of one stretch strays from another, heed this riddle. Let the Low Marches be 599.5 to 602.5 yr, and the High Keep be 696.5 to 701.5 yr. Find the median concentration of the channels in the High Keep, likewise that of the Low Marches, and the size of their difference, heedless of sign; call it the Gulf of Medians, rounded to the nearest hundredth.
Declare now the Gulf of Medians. 0.55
